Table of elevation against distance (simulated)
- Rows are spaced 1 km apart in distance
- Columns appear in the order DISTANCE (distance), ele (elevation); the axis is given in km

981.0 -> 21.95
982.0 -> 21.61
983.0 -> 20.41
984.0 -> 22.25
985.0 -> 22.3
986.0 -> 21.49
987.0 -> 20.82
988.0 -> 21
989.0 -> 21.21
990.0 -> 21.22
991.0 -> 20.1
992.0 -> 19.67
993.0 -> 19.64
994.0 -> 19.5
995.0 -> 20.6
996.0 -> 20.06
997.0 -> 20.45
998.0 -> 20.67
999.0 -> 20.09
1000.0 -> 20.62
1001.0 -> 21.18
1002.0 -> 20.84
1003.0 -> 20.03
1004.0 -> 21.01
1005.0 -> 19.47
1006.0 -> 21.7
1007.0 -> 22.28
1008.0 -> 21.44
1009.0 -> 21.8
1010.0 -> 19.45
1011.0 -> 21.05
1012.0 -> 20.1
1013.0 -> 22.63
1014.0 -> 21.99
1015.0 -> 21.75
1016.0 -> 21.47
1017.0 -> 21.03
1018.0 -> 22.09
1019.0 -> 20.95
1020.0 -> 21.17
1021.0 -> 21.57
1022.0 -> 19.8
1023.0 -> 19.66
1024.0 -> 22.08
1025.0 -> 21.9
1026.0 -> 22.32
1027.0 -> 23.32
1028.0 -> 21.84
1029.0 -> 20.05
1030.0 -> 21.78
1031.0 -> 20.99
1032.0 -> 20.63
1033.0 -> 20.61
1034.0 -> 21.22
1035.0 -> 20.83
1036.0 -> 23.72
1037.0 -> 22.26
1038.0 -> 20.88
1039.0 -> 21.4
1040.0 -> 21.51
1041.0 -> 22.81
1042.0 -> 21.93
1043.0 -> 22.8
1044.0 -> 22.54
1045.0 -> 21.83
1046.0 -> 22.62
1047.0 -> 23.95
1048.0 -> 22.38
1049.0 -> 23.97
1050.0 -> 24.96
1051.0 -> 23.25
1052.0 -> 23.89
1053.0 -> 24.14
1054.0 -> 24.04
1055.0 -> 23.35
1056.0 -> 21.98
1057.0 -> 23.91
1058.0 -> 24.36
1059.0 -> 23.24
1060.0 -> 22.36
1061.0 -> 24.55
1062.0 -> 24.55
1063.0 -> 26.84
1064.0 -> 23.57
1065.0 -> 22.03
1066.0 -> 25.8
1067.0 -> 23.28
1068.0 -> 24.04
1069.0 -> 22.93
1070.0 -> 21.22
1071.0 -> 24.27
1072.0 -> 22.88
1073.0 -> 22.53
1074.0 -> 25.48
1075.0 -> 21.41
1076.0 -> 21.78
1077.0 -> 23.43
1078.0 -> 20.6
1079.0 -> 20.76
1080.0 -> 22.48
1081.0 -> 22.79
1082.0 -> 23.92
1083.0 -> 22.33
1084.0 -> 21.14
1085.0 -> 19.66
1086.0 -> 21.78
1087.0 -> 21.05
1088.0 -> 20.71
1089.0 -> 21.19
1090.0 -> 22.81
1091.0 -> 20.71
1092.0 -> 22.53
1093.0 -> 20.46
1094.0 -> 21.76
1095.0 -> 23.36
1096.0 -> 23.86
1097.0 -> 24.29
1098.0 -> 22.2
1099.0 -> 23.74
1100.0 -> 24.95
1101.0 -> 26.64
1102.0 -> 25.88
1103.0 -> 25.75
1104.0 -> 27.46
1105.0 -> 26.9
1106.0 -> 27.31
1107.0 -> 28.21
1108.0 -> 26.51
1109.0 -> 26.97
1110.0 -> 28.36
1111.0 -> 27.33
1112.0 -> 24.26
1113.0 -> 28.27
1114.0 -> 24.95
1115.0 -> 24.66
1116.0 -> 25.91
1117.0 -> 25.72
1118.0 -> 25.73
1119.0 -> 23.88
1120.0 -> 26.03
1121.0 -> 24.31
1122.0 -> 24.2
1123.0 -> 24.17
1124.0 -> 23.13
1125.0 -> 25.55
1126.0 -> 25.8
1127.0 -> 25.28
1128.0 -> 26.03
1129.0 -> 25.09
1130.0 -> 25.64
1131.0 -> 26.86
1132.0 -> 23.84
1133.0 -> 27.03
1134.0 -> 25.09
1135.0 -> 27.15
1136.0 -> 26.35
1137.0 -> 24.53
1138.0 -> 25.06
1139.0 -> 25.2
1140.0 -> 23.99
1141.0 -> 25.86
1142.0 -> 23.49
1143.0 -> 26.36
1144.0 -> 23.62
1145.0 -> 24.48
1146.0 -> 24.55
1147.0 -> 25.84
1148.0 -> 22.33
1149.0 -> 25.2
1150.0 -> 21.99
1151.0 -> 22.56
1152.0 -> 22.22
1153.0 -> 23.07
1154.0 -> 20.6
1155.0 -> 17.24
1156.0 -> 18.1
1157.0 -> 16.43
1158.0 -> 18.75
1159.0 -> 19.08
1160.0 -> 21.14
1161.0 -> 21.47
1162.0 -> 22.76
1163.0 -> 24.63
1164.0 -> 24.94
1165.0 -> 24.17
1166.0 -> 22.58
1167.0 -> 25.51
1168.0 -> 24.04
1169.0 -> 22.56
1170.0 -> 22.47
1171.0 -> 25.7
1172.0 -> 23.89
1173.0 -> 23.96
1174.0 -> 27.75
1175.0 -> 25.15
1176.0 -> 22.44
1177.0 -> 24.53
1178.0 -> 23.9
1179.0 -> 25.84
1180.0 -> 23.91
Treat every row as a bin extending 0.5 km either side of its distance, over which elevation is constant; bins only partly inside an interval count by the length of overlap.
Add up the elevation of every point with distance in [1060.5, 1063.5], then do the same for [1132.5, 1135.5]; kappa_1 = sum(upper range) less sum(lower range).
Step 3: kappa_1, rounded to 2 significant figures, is 3.3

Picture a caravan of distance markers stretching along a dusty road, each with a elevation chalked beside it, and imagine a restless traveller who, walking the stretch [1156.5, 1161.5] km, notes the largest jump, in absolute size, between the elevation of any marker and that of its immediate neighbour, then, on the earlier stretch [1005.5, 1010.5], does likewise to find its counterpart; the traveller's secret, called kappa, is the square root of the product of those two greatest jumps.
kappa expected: 2.3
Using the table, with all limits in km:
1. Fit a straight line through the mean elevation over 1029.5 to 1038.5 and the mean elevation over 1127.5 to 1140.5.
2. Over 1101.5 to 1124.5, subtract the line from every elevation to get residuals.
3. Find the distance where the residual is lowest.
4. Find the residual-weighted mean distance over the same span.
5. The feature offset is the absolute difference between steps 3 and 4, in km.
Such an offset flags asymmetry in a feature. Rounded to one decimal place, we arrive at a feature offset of 17.8 km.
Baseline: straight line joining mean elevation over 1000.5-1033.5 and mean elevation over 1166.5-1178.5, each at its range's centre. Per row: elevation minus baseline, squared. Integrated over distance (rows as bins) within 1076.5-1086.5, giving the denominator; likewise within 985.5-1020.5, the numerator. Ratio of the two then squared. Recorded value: 1.1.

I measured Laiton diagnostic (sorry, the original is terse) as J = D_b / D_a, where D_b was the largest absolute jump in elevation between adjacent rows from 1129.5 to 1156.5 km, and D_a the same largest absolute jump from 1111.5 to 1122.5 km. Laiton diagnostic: 0.88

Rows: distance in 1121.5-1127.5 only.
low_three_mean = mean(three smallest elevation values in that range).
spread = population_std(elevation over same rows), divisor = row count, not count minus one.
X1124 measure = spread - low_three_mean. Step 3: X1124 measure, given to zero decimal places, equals -23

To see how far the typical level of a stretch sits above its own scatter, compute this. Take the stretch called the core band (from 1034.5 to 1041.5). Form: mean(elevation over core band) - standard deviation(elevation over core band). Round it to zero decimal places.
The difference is 21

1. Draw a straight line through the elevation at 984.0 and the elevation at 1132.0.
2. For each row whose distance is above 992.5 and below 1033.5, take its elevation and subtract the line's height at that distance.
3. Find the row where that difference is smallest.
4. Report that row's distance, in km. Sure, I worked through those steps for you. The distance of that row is 1010.0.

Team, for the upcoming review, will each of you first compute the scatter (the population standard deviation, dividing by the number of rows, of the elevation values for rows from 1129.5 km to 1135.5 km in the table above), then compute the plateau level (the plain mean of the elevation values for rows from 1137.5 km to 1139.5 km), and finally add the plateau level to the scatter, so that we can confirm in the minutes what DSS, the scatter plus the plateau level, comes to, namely 26.3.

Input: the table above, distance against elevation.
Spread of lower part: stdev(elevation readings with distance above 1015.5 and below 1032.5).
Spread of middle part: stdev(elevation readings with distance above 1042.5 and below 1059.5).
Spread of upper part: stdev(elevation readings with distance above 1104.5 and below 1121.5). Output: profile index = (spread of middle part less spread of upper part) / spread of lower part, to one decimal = -0.6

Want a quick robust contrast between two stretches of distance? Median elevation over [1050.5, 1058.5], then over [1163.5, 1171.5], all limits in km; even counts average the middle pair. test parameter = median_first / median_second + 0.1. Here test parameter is 1.09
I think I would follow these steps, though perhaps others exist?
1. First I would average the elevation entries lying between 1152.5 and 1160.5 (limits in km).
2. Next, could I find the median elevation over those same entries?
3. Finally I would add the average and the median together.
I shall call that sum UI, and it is 38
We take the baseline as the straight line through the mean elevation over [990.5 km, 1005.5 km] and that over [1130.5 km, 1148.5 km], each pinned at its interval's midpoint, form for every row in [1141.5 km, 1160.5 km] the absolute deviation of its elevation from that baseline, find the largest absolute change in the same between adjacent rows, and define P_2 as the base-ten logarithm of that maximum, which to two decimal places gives 0.53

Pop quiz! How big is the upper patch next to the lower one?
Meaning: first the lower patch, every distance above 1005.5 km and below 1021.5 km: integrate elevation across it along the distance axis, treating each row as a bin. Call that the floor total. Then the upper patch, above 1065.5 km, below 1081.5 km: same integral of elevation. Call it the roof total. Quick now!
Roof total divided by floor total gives 1.07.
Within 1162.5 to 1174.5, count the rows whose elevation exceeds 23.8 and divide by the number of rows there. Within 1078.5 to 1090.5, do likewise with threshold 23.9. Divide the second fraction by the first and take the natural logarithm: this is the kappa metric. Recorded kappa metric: -2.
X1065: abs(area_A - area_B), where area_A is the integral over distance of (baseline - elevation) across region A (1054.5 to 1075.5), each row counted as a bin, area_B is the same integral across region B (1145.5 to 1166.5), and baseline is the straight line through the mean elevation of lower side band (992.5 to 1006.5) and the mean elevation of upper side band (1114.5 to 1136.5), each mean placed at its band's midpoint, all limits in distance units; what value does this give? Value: 110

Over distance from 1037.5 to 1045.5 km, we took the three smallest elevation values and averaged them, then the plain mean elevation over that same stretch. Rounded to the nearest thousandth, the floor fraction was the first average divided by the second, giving 0.968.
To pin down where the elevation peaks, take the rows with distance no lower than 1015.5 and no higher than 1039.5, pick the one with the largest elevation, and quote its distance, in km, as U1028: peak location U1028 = 1036.0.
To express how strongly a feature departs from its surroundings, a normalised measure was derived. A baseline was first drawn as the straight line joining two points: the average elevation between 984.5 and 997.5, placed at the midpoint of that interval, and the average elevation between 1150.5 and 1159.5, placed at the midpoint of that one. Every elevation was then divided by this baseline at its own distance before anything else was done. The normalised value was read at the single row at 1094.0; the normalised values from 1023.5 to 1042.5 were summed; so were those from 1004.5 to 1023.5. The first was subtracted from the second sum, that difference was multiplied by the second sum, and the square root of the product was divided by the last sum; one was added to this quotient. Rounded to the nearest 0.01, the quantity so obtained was 2.00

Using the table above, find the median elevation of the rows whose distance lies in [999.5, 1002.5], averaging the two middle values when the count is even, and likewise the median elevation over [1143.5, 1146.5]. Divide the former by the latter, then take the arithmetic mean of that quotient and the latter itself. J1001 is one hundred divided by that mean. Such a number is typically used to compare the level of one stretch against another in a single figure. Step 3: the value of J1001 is 7.90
